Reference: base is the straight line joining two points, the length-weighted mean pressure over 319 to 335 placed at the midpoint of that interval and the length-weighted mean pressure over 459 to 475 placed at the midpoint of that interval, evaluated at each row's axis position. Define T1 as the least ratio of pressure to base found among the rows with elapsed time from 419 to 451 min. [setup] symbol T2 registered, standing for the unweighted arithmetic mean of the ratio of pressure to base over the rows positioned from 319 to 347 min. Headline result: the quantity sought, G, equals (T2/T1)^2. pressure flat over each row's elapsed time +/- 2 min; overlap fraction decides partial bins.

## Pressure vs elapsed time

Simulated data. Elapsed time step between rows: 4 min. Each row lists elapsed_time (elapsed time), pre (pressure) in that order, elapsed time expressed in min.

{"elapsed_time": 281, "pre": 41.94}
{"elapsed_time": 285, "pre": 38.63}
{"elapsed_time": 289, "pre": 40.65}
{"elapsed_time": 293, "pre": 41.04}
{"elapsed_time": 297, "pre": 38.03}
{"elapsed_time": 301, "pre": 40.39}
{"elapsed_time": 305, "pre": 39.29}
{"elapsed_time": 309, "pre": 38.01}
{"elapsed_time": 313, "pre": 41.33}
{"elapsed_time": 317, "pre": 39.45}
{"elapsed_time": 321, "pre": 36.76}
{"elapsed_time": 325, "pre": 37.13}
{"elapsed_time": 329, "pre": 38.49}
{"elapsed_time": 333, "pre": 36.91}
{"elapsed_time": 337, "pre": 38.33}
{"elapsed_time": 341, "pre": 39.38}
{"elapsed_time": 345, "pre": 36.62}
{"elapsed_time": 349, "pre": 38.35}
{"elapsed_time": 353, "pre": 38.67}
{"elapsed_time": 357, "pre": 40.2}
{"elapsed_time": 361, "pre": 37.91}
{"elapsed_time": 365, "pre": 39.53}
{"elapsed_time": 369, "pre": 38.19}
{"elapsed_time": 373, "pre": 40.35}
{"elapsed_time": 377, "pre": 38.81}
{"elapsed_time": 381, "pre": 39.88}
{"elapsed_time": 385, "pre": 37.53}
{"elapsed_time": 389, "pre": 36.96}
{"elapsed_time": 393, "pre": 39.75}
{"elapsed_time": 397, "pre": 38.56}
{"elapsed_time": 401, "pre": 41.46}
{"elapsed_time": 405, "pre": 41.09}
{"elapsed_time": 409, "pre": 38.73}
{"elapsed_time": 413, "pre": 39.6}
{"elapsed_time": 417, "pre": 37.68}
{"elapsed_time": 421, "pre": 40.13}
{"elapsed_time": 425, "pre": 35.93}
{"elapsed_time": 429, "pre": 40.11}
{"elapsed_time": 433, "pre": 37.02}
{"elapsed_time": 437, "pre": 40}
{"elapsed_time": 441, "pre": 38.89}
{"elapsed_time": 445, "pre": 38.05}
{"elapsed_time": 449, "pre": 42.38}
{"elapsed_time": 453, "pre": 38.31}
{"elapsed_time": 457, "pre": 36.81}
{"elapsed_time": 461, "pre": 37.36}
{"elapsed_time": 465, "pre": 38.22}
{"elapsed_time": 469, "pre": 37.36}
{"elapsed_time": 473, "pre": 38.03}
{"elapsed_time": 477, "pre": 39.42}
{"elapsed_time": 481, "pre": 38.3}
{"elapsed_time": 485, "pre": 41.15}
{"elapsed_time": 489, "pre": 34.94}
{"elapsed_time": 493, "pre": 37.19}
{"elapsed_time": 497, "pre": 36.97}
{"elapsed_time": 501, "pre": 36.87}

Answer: 1.11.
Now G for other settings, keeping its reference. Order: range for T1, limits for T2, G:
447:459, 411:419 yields 1.11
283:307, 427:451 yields 1.05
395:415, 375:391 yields 0.99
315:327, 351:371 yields 1.11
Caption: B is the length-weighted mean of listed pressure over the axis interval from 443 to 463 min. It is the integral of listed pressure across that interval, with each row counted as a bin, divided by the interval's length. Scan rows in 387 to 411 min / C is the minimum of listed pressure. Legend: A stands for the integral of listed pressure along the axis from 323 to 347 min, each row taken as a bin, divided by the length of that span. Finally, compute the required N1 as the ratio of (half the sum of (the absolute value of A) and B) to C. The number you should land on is 1.03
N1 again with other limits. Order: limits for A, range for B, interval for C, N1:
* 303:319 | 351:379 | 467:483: 1.05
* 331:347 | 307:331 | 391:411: 0.99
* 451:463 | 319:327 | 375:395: 1.01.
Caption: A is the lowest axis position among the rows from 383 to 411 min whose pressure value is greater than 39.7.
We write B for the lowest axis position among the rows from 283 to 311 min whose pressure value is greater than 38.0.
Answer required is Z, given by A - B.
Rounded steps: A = 393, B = 285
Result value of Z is 108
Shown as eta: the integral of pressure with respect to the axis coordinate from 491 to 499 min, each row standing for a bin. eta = 297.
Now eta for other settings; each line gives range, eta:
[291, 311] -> 787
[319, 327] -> 296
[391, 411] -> 798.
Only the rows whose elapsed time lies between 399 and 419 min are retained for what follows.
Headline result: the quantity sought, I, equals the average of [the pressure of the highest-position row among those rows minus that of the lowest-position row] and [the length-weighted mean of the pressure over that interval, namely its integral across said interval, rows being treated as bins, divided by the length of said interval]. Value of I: 18.0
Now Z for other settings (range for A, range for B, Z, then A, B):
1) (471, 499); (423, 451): 56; 485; 429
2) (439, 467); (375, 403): 72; 449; 377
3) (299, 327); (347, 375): -48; 301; 349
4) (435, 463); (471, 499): -36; 437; 473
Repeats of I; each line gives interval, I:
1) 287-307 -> 19.3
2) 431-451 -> 22.3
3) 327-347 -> 18.0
